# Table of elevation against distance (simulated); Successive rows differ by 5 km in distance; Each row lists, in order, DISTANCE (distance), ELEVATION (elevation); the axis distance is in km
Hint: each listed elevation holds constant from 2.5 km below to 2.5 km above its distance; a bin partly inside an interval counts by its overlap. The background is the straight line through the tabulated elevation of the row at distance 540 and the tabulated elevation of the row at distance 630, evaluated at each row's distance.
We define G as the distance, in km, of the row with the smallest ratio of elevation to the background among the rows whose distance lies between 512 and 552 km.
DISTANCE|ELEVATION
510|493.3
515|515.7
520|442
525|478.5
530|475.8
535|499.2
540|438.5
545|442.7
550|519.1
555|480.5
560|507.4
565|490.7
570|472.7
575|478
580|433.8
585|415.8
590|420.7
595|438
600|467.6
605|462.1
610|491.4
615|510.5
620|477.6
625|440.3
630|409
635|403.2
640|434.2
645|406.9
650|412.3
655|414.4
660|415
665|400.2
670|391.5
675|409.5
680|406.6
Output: 520 km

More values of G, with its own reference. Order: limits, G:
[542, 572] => 545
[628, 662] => 635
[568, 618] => 585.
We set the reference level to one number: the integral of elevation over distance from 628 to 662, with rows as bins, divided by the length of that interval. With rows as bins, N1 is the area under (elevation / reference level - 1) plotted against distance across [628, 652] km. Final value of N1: 0.0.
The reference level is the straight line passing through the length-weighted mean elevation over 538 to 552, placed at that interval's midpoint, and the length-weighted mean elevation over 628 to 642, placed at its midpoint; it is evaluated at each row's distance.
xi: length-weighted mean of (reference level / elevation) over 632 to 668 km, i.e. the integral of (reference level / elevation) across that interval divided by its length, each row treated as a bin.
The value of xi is 0.99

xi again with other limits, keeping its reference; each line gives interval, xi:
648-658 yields 0.98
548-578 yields 0.93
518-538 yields 1.01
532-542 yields 1.00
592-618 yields 0.92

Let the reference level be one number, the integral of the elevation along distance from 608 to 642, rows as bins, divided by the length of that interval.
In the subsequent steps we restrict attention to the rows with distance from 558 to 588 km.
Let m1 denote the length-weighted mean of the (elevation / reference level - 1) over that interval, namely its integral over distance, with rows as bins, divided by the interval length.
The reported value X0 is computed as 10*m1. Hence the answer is 0.3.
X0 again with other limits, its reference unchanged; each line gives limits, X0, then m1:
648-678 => -1.0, -0.10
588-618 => 0.3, 0.03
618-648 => -0.5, -0.05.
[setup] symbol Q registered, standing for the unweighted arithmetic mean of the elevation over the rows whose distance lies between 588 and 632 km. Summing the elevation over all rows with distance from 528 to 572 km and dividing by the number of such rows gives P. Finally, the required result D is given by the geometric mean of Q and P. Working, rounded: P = 481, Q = 457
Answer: 469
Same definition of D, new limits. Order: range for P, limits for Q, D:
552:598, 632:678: 434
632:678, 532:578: 444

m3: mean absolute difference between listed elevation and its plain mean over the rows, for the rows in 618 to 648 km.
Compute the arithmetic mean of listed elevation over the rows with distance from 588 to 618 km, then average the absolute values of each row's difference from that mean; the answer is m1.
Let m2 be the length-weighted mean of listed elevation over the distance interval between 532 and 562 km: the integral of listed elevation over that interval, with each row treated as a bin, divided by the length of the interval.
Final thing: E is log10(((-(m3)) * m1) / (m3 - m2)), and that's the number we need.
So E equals 0.08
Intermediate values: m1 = 24.8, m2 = 481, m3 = 22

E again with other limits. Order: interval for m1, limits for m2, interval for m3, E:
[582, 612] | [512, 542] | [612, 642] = 0.25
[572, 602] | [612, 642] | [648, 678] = -0.46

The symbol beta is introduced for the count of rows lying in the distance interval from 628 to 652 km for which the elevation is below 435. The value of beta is 5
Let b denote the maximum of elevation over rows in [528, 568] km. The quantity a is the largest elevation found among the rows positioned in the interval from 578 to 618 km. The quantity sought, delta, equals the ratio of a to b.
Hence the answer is 0.98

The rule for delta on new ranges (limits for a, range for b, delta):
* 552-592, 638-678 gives 1.17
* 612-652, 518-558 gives 0.98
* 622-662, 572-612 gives 0.90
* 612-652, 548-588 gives 0.98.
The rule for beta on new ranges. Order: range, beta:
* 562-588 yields 2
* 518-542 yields 0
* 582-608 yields 2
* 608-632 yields 1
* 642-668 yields 5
